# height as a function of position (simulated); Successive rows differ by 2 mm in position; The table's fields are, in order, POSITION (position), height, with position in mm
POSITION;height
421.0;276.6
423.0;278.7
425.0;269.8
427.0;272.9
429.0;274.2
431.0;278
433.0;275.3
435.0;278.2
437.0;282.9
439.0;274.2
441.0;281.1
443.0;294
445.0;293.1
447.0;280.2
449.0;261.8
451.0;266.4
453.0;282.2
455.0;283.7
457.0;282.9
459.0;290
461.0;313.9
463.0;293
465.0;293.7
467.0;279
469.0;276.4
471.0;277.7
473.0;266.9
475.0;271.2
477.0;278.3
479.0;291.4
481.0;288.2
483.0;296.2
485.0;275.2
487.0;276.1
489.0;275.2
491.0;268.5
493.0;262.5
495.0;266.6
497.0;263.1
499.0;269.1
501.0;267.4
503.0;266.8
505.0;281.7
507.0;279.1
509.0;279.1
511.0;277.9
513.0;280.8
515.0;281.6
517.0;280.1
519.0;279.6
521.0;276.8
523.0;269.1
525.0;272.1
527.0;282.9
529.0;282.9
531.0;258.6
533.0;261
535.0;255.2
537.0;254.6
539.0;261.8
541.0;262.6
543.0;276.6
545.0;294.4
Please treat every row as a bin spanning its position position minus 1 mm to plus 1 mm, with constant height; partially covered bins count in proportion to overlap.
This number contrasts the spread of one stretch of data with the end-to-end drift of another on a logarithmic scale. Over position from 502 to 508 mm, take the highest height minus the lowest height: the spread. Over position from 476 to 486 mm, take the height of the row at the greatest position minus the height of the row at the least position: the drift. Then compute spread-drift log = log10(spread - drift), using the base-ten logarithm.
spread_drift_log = 1.26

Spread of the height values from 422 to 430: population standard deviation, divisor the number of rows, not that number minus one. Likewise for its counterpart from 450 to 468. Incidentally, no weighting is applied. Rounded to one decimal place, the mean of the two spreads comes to 7.7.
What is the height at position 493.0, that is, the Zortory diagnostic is 262.5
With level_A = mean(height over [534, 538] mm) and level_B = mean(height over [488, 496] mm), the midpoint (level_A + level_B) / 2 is 262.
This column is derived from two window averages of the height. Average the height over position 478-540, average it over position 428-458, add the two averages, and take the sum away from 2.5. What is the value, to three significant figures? -550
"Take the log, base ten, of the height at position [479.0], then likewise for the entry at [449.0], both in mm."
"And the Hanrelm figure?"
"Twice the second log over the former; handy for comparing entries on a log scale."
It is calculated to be 1.96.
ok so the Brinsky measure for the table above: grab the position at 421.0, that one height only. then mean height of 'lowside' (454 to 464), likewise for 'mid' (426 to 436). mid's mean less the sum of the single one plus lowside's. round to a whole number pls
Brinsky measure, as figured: -294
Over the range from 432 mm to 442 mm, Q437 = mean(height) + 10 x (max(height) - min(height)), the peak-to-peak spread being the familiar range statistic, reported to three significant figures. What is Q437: 365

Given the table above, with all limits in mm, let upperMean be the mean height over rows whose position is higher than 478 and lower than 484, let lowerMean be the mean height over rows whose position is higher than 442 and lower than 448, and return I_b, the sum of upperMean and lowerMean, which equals 581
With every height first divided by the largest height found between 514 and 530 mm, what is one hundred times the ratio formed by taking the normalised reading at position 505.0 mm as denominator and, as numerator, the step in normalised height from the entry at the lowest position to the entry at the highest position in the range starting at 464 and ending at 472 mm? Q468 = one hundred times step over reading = -6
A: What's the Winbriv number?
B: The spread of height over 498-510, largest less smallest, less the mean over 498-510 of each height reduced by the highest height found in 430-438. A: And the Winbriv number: 24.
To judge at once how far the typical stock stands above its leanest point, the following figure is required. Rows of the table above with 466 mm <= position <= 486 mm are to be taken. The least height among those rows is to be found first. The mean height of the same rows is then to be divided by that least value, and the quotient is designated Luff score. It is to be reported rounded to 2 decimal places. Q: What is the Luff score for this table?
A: 1.05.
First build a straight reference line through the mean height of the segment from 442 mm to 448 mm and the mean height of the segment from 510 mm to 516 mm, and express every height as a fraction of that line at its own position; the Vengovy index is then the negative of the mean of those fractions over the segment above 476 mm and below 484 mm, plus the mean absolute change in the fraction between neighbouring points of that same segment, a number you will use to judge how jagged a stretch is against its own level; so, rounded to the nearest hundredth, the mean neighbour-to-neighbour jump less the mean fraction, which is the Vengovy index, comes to -0.99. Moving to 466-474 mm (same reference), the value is -0.95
